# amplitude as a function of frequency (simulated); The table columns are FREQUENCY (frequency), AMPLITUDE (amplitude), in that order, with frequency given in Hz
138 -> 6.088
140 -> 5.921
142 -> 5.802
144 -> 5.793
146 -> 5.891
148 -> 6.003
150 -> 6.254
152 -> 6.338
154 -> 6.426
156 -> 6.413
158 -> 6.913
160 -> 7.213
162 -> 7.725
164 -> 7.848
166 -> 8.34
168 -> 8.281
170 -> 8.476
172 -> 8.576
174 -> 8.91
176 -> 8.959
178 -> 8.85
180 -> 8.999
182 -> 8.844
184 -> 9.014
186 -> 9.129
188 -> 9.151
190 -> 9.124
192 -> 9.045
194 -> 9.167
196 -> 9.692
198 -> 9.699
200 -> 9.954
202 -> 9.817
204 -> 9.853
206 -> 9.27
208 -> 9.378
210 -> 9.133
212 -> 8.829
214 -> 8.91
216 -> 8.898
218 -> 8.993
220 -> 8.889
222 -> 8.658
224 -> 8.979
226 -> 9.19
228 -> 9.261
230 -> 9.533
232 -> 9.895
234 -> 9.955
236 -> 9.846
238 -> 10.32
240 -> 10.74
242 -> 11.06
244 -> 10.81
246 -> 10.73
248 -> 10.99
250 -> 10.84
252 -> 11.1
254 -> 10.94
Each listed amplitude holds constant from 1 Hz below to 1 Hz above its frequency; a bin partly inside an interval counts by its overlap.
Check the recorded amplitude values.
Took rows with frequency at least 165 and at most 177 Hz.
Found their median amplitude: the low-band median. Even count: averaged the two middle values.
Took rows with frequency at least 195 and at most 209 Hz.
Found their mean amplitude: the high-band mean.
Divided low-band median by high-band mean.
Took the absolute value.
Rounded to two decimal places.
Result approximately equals 0.88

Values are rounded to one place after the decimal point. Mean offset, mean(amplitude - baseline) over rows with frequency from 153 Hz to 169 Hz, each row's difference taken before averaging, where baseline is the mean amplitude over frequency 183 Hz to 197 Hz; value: -1.8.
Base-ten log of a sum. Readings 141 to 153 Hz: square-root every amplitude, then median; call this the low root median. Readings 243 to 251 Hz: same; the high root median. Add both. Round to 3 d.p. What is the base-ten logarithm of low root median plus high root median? 0.758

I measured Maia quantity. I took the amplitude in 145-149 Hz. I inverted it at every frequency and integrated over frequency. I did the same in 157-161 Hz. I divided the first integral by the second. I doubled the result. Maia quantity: 2.4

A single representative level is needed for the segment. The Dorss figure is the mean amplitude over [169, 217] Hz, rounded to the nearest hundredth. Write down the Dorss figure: 9.15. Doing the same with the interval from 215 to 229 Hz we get 8.98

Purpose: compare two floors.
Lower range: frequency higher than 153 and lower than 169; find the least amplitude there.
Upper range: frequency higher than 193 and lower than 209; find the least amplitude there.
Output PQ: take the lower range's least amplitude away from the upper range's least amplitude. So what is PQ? 2.8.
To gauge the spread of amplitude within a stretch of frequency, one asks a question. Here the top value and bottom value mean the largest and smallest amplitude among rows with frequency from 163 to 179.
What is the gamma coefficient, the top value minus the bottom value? 1.1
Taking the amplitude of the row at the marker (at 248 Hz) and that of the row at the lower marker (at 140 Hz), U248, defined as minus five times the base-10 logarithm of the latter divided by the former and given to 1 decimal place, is 1.3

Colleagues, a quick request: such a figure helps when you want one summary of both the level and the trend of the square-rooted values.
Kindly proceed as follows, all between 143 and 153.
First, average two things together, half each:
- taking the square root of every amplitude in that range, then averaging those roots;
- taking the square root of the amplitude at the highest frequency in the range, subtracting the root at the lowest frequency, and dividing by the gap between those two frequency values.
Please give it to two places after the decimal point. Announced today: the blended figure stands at 1.24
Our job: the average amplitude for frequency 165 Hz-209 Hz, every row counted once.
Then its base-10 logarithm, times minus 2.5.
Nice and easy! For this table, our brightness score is -2.40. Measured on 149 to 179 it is -2.22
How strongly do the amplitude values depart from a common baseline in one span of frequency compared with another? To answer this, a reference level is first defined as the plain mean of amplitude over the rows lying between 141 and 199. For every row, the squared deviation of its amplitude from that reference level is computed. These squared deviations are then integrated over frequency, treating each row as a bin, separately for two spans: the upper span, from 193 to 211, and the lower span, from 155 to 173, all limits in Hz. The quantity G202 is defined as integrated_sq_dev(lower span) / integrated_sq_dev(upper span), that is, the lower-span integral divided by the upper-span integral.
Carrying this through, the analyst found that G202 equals 0.21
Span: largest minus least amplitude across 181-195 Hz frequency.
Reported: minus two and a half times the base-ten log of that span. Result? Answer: 1.2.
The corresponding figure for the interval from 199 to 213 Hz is -0.1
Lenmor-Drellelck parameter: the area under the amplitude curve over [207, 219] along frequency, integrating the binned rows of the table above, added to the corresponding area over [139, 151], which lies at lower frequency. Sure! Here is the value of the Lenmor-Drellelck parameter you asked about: 180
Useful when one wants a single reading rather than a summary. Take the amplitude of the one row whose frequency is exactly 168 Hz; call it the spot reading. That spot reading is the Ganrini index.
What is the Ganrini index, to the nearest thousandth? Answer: 8.281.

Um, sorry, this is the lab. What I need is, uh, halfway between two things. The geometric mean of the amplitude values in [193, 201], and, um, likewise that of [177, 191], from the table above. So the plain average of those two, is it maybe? 9.3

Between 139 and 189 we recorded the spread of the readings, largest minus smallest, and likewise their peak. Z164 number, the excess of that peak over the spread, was 5.8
